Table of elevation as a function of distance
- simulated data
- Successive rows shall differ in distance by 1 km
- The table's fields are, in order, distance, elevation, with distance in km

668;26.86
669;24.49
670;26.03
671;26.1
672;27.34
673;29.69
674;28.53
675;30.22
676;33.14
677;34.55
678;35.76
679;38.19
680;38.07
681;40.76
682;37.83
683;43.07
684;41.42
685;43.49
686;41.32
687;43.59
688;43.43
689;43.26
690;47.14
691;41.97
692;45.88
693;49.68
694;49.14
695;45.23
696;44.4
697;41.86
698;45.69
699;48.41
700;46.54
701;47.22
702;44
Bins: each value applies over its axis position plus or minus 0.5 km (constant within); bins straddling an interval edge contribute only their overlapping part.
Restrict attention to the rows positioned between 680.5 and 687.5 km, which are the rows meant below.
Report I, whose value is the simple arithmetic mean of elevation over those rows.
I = 42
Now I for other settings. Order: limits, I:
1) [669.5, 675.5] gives 28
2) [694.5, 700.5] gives 45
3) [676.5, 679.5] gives 36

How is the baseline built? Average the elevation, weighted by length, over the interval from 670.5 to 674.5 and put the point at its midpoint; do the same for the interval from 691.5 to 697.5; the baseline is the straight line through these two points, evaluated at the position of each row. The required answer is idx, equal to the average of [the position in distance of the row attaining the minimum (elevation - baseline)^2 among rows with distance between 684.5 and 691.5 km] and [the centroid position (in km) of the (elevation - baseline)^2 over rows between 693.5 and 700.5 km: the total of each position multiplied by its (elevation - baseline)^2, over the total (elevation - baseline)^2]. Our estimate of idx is 694.1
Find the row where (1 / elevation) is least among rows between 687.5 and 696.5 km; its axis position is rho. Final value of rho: 693 km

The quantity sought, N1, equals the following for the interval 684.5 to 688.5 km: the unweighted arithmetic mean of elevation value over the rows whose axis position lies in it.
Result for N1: 43.0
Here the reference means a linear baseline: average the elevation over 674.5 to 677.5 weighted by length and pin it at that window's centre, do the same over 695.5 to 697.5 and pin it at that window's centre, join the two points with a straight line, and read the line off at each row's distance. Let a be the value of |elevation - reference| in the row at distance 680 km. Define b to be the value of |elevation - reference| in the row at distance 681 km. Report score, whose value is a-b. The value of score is -2.2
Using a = 3.4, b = 5.6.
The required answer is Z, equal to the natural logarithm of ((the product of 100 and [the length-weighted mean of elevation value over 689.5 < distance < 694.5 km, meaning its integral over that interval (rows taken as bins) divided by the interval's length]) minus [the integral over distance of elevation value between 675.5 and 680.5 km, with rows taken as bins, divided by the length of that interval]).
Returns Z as 8.44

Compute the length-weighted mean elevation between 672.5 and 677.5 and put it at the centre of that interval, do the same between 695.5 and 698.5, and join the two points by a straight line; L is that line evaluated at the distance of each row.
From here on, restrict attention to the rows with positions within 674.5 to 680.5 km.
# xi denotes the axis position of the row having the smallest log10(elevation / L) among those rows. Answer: 675 km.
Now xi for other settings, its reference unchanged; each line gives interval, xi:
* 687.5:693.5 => 691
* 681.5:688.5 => 682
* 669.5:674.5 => 671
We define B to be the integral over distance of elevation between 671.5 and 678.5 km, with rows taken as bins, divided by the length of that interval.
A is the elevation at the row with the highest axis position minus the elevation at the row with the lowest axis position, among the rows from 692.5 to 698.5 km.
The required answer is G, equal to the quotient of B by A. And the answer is -7.8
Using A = -4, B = 31.3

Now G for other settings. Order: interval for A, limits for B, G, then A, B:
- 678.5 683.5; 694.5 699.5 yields 9.2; 5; 45.1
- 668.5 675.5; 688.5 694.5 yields 8.1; 6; 46.2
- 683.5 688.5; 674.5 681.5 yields 17.8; 2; 35.8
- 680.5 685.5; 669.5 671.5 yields 9.5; 3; 26.1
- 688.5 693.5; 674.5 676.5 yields 4.9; 6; 31.7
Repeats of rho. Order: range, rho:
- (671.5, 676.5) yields 676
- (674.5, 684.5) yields 683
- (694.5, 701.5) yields 699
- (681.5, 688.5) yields 687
